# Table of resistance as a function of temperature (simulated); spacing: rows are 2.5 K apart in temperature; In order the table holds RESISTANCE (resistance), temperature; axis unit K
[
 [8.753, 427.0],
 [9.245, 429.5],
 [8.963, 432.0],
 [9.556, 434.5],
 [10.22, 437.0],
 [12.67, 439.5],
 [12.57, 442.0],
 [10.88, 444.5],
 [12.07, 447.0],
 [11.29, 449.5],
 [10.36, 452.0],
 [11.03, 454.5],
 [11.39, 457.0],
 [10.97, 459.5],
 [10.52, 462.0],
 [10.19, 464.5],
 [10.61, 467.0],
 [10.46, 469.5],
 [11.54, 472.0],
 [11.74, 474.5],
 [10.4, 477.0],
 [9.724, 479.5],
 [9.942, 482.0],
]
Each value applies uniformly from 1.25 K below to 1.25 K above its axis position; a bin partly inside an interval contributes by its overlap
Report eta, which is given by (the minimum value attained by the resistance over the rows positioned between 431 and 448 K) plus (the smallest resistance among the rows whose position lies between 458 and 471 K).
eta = 19.2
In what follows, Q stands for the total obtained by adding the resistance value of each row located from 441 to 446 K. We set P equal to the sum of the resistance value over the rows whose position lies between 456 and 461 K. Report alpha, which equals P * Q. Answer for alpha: 524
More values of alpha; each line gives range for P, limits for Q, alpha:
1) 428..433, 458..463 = 391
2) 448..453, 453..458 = 485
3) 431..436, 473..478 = 410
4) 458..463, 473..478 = 476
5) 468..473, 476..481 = 443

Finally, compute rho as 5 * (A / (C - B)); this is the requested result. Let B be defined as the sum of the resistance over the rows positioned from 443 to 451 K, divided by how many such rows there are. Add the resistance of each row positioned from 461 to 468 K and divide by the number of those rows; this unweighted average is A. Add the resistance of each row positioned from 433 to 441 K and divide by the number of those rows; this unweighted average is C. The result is -87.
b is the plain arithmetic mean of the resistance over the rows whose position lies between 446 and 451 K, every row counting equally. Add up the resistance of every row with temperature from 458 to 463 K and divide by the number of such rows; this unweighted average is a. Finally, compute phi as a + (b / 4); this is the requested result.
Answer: 13.7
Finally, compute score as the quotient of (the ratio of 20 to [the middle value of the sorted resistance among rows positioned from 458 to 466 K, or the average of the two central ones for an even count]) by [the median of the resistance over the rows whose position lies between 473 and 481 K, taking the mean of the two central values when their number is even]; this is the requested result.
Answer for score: 0.183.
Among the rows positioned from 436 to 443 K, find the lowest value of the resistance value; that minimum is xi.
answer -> 10.22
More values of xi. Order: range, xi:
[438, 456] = 10.36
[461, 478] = 10.19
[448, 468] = 10.19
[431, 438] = 8.963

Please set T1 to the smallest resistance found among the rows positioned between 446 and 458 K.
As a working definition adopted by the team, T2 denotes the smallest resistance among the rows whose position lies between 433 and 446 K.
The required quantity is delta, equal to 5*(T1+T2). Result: 100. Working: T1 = 10.36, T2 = 9.556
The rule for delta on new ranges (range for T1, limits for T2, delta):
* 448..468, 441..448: 105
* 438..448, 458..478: 105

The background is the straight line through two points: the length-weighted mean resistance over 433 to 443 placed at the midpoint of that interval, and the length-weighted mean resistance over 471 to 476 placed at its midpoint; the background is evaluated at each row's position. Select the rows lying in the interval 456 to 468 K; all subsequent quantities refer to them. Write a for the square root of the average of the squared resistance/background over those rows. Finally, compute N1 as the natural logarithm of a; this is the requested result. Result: -0.063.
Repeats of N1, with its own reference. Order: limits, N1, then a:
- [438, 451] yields 0.059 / 1.06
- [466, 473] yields -0.059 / 0.94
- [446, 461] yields -0.013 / 0.99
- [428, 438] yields -0.156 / 0.86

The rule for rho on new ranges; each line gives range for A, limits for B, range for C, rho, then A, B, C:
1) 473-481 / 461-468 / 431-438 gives -62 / 10.6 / 10.4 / 9.6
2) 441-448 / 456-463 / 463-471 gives -110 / 11.8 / 11.0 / 10.4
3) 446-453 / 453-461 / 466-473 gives -216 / 11.2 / 11.1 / 10.9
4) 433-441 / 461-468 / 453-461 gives 78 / 10.8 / 10.4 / 11.1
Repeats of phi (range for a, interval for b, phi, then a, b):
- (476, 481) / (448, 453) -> 12.8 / 10.1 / 10.8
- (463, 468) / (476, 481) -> 12.9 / 10.4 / 10.1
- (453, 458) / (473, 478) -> 14.0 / 11.2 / 11.1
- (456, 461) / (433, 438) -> 13.7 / 11.2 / 9.9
